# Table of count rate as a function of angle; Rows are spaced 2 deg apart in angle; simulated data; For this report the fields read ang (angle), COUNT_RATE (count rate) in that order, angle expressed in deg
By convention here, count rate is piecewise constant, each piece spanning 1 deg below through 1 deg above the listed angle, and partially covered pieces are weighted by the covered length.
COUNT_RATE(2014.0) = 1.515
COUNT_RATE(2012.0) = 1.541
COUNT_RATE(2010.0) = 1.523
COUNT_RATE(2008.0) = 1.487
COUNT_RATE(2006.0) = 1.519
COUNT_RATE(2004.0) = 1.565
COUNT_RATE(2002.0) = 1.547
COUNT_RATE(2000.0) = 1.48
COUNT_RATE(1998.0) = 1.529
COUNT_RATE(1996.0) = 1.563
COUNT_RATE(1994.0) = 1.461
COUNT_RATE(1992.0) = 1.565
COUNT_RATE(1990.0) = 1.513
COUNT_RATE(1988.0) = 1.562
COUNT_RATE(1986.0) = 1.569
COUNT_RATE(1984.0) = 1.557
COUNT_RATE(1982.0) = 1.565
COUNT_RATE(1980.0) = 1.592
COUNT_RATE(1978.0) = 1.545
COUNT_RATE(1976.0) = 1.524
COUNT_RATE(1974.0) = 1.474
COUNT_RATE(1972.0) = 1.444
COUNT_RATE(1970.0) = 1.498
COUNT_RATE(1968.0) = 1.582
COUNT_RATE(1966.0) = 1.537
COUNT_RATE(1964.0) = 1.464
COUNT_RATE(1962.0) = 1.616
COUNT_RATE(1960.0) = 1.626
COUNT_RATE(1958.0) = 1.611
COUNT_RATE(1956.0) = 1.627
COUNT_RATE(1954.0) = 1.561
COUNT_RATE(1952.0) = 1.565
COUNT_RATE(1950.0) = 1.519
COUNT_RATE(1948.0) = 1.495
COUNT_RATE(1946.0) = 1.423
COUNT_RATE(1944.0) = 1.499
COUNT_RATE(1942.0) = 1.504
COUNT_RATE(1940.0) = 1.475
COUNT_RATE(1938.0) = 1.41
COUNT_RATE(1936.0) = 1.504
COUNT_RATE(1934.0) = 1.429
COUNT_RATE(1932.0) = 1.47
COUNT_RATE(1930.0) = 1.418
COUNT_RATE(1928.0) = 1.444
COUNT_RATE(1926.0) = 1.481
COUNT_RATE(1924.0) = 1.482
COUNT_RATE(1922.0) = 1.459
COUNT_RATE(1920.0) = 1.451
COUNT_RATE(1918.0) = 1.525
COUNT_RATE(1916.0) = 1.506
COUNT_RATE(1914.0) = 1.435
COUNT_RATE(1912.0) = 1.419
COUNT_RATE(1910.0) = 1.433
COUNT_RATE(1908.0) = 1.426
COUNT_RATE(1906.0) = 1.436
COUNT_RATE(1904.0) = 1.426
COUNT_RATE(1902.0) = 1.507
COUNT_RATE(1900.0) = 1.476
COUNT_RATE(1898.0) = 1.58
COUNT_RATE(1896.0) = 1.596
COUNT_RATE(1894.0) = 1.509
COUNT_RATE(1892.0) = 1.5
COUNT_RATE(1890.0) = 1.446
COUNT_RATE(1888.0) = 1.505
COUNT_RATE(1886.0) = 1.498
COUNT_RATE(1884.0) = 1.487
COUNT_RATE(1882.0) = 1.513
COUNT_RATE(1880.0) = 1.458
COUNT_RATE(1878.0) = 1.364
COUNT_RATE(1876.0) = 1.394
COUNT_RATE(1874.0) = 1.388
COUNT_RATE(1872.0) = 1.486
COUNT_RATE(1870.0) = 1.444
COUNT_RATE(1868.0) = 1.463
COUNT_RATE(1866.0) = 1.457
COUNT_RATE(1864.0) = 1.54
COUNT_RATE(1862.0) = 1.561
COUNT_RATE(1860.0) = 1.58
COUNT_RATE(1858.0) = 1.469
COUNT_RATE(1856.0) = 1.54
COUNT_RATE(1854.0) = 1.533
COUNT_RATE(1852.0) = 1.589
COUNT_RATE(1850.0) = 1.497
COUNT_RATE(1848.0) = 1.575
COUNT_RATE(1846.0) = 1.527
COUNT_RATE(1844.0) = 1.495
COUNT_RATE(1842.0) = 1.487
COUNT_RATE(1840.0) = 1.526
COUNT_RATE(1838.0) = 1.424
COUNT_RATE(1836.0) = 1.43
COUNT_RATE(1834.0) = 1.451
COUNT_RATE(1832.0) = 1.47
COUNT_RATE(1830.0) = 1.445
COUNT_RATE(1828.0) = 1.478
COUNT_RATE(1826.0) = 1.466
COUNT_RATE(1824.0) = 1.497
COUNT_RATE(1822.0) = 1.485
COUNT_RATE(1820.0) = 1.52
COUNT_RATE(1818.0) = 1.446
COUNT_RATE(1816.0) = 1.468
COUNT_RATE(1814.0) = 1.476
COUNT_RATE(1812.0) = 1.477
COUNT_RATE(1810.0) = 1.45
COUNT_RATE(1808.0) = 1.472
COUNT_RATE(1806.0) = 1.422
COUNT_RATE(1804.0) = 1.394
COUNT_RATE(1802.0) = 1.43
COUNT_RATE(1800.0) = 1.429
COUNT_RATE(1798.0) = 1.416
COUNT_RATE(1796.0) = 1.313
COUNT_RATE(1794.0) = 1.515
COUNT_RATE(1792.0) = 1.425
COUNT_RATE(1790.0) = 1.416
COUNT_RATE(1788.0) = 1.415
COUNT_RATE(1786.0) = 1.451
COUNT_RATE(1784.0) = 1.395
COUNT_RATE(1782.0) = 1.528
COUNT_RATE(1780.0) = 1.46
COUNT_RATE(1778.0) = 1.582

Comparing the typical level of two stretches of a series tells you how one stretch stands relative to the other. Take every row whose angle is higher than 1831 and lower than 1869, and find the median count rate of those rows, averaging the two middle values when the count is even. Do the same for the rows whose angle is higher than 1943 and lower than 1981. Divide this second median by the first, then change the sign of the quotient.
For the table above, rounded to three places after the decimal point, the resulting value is -1.027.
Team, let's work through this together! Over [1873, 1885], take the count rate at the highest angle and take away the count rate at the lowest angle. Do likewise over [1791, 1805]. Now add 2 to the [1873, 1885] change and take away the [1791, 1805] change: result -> 2.13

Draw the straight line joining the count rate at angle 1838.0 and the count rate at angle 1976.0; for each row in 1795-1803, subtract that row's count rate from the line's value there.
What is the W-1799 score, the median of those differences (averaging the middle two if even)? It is -0.027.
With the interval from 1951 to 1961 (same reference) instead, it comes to -0.100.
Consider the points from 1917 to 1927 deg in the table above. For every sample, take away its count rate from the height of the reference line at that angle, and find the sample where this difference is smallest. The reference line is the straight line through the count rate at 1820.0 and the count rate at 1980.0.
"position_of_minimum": 1918.0 deg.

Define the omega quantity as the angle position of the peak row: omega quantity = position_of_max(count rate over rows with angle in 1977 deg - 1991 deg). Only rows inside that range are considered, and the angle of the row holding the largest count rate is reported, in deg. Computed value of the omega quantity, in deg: 1980.0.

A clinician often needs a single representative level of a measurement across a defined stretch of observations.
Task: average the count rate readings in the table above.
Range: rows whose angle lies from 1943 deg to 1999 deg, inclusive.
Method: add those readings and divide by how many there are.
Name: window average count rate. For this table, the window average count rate 1.54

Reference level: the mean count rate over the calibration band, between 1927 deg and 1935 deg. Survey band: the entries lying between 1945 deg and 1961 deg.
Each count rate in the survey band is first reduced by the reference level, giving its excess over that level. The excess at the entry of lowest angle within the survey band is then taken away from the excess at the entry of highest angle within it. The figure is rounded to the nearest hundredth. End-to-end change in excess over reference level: 0.20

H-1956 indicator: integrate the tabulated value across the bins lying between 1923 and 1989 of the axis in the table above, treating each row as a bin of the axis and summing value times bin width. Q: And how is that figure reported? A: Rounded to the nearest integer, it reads 100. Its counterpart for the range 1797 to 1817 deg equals 29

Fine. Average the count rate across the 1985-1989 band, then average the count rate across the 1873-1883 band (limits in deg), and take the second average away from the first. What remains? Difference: 0.14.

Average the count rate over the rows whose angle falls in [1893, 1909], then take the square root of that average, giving 1.22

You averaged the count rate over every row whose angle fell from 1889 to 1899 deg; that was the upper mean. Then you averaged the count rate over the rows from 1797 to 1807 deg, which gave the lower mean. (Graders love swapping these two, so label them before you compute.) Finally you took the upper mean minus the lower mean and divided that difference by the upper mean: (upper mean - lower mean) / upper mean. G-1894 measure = 0.071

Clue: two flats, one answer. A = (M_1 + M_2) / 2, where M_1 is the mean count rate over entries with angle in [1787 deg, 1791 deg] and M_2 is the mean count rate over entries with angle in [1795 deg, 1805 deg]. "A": 1.41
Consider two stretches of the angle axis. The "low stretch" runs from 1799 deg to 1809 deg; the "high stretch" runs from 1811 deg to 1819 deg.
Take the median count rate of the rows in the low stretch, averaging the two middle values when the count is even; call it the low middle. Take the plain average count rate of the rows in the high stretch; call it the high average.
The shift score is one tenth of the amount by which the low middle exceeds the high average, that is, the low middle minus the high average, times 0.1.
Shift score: -0.0038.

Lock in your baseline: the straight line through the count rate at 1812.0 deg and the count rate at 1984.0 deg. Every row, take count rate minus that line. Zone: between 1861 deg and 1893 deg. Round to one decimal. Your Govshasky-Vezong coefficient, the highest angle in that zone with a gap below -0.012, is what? 1892.0 deg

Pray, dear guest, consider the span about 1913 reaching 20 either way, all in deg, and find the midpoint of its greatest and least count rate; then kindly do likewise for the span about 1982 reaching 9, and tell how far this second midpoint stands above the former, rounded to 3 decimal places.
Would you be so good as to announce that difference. 0.026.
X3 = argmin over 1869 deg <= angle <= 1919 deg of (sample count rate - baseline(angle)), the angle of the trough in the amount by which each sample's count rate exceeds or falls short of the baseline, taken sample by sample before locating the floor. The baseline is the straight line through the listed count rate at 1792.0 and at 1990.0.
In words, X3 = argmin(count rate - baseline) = 1878.0 deg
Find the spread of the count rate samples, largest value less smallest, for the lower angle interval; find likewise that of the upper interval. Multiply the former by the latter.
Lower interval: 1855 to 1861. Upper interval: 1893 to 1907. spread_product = 0.019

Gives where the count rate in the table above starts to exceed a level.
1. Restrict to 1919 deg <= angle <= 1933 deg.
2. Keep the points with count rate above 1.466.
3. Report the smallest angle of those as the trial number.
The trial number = 1924.0 deg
